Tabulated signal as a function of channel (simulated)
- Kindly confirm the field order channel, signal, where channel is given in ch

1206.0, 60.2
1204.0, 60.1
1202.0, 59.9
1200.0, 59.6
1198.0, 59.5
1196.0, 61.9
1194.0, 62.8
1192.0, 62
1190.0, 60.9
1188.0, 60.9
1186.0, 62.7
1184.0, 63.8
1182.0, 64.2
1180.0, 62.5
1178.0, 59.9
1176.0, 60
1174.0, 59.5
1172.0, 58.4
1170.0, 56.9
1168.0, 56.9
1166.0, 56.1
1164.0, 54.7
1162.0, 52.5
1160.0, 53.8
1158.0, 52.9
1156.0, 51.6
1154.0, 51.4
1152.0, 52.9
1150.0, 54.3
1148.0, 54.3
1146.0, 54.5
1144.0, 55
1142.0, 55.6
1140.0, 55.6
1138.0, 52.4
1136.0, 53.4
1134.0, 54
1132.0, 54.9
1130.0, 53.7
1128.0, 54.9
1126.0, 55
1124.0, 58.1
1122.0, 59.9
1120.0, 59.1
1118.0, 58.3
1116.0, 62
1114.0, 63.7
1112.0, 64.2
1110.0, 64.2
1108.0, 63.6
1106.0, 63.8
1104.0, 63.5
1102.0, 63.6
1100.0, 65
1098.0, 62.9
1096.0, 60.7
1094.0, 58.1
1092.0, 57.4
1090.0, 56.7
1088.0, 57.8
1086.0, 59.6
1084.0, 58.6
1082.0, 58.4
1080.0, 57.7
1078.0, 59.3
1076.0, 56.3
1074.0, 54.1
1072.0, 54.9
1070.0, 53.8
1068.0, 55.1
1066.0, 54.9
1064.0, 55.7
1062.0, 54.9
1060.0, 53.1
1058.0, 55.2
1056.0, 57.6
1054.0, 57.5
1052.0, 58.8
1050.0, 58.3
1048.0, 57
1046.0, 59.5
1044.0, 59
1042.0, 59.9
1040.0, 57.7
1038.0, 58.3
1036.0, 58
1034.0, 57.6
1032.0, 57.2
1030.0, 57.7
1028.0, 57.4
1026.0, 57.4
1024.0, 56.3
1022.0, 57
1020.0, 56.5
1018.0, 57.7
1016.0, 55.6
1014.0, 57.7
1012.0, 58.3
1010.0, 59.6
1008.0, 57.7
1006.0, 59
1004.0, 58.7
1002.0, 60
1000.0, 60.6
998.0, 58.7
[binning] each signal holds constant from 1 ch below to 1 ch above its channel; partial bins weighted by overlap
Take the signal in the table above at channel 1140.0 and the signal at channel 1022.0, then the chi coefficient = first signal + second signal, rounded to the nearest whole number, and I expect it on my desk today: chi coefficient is 113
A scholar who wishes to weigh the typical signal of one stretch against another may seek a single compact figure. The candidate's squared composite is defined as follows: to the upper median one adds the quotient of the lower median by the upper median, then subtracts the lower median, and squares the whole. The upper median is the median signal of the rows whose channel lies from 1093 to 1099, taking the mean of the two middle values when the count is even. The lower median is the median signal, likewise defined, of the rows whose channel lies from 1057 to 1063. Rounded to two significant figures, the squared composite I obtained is 45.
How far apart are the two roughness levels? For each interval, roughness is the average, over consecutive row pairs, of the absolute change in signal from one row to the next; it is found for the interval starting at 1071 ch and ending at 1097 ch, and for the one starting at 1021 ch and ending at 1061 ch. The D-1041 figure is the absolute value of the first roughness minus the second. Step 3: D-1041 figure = 0.41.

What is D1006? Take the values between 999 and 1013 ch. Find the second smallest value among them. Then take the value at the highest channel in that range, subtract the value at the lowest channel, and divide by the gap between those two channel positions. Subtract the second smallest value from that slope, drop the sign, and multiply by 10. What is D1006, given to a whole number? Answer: 585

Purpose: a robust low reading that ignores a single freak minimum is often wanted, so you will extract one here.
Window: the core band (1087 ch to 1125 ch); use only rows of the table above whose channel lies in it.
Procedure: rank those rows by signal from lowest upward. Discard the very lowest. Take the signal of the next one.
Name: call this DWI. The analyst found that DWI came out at 57.4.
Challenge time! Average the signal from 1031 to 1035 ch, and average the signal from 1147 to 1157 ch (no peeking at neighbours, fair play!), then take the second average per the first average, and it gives 0.92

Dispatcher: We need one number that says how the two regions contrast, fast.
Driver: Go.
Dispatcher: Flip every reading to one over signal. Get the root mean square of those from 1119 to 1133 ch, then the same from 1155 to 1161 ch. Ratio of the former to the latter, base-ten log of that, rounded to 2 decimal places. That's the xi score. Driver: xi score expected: -0.03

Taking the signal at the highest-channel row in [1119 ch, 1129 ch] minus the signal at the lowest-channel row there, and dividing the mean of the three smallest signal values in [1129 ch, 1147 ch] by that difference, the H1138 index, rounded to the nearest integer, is -13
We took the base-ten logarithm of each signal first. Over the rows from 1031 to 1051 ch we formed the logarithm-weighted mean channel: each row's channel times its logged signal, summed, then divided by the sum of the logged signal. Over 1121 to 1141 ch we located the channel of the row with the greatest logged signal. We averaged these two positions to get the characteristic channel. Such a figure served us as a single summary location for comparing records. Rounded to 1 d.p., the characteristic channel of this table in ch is 1081.5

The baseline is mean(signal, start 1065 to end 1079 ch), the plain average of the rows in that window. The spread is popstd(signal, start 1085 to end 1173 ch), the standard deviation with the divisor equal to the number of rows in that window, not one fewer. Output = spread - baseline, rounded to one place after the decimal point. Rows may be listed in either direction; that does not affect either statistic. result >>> -51.5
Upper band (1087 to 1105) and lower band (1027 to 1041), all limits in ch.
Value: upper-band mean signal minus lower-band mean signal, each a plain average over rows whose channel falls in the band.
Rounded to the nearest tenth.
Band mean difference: 2.9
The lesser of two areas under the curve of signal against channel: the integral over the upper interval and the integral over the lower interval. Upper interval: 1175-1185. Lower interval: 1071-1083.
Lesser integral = 621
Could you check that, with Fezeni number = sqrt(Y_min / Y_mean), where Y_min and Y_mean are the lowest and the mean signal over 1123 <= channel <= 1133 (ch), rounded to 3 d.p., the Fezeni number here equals 0.985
